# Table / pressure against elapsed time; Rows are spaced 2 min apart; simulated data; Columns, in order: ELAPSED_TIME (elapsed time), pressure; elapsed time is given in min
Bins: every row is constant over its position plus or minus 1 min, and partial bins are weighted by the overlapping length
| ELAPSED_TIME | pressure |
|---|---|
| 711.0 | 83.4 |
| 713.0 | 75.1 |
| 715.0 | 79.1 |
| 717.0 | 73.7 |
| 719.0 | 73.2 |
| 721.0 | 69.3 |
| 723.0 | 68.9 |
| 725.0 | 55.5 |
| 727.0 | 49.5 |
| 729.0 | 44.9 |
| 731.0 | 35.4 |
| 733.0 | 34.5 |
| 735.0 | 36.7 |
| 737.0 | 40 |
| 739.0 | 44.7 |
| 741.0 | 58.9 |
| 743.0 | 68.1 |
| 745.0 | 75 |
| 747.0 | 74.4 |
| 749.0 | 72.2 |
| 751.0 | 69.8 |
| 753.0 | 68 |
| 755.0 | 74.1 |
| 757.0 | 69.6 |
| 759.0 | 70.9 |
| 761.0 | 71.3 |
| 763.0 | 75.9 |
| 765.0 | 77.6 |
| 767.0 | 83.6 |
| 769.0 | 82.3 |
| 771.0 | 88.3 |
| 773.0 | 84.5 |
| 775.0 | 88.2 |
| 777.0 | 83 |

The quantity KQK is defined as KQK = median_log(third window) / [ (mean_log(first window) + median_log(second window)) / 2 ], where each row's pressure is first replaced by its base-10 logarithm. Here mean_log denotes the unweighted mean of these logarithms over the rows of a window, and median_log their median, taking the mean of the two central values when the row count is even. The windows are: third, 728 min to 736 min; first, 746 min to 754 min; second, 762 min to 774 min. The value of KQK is 0.83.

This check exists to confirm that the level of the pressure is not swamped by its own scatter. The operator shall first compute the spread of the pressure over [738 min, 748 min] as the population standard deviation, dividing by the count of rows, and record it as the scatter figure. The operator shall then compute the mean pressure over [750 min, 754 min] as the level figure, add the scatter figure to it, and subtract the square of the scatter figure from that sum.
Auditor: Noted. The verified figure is -49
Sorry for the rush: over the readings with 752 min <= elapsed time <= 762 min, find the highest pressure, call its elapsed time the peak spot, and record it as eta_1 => 755.0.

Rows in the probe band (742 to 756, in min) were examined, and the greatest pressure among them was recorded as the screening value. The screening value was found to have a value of 75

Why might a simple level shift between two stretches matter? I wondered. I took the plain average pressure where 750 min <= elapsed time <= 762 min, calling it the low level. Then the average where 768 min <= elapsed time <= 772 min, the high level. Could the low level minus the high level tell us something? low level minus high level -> -15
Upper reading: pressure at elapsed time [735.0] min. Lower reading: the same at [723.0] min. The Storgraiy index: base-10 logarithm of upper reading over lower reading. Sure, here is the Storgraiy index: -0.27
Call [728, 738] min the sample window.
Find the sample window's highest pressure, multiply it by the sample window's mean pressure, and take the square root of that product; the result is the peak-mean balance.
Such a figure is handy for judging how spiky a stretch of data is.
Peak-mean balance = 41.5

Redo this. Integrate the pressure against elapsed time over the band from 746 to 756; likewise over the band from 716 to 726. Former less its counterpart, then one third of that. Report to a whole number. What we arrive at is 12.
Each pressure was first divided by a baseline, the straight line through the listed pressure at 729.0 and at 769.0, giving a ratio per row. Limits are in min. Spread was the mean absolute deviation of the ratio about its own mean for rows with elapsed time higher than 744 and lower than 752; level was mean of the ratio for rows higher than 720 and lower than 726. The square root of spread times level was 0.33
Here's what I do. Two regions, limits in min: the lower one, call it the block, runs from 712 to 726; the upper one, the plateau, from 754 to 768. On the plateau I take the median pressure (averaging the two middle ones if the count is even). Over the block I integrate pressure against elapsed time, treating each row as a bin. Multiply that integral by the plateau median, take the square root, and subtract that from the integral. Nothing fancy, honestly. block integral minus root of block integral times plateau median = 719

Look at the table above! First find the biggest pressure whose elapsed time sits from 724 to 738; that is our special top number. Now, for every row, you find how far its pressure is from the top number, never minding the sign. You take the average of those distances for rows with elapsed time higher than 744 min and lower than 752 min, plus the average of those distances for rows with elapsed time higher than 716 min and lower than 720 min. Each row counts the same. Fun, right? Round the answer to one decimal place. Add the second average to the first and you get 35.3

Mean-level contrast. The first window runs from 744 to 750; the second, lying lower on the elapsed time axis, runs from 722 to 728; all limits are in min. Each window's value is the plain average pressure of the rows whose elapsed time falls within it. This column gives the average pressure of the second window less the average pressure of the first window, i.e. -16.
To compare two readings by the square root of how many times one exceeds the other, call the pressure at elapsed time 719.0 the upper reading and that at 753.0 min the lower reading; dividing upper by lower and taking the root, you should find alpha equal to 1.04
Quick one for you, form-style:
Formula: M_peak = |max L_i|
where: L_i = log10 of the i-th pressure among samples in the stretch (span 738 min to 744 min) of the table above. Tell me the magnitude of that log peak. 1.83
